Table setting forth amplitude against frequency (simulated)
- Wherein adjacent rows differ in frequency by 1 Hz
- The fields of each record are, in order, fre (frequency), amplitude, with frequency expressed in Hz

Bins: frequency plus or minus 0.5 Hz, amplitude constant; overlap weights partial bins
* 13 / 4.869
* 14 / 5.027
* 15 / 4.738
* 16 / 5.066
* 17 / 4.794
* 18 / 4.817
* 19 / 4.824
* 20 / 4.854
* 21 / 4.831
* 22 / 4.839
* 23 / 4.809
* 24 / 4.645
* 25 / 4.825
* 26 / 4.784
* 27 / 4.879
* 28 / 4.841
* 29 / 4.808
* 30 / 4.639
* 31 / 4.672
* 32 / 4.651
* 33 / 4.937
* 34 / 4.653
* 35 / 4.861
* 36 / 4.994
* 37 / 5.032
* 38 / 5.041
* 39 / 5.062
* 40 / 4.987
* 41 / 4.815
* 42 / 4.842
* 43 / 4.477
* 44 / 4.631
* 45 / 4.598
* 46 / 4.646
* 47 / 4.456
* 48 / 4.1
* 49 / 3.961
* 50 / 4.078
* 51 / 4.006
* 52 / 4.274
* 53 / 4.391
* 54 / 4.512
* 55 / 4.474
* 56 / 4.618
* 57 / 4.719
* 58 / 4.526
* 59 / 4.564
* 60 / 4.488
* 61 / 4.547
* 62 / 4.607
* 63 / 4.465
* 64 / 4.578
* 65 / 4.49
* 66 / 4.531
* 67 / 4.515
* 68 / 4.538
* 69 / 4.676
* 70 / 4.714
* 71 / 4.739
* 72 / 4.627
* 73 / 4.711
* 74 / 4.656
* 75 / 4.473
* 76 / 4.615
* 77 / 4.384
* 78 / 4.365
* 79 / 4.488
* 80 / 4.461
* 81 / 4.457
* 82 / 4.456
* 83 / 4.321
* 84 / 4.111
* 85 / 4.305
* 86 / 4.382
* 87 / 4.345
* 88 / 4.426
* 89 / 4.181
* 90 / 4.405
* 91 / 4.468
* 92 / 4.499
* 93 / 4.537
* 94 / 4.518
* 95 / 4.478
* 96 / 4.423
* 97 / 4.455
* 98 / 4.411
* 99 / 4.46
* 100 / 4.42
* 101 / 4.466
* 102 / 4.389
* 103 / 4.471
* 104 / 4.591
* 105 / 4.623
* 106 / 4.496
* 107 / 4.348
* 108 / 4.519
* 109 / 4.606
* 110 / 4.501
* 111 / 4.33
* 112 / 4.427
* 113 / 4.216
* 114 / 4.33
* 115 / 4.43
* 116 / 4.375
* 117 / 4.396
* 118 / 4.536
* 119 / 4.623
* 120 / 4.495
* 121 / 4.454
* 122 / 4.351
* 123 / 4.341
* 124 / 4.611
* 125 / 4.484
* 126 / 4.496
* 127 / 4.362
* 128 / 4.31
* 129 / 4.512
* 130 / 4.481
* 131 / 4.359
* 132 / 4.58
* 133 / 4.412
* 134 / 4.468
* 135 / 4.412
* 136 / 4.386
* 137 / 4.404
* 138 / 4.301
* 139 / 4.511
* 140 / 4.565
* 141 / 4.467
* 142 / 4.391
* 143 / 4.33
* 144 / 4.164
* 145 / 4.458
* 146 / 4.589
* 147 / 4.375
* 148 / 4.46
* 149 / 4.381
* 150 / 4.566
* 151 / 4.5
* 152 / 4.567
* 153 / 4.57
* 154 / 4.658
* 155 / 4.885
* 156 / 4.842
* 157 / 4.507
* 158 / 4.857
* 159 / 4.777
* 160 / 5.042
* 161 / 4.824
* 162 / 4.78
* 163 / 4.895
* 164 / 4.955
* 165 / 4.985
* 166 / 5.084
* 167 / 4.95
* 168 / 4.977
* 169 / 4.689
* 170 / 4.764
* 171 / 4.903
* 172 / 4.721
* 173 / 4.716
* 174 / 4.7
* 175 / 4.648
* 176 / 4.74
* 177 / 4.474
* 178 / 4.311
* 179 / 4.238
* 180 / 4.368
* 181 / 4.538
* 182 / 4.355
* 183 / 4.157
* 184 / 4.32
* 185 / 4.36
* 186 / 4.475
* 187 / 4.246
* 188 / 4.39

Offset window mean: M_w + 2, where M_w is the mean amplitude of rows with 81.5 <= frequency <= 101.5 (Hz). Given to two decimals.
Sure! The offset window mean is 6.40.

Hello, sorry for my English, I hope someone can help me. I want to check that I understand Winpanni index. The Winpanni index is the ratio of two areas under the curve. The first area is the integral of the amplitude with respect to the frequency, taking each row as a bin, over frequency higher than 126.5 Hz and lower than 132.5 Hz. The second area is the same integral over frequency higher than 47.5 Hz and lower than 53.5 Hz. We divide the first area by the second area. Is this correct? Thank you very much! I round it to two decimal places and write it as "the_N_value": 1.07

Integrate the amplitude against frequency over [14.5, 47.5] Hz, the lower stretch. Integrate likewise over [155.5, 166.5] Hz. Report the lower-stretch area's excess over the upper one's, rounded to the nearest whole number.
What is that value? 105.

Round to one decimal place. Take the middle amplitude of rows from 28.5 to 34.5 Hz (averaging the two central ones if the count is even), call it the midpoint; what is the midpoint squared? 21.7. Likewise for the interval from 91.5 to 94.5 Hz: 20.4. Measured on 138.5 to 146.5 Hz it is 19.9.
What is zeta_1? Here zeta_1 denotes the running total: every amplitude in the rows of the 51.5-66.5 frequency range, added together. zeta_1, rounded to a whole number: 68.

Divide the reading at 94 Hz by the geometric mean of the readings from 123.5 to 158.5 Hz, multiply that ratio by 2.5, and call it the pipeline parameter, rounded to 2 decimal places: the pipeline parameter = 2.52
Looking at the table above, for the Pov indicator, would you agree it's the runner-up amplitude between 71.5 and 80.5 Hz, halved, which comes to 2.33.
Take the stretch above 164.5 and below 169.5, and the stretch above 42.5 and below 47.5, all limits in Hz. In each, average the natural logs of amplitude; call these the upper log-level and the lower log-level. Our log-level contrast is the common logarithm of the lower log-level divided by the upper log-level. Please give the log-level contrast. -0.022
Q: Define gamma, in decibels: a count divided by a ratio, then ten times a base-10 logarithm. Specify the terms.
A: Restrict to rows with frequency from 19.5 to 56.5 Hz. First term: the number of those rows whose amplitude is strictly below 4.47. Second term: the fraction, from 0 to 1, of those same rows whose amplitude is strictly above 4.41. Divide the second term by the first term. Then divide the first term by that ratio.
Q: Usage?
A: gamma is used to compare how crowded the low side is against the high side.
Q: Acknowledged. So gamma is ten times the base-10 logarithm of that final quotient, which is 18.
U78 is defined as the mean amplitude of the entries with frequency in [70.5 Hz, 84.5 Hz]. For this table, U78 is 4.49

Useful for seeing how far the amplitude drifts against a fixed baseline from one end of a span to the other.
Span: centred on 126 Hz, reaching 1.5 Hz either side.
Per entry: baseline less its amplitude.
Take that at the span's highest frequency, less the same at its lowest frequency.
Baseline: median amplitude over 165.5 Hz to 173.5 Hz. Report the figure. 0.12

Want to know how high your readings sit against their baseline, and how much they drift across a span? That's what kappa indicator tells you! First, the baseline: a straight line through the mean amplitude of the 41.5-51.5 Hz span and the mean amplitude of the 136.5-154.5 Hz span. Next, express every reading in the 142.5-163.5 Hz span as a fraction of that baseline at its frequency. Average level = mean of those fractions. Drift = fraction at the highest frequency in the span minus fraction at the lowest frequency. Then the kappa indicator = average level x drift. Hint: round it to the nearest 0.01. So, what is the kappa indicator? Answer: 0.13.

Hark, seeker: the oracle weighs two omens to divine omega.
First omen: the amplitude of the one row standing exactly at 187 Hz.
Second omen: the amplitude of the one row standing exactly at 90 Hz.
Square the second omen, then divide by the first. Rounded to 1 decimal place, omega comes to 4.6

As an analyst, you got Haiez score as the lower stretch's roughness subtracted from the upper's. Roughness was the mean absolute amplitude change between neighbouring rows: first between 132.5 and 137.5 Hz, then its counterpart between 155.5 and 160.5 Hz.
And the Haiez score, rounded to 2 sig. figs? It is 0.22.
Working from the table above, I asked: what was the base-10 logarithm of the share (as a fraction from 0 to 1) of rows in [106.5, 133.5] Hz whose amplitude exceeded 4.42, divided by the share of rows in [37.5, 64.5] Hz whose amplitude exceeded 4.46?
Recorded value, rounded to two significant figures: -0.12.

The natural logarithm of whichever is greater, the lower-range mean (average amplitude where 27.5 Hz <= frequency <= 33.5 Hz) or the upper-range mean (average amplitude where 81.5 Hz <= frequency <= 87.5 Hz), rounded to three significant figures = 1.56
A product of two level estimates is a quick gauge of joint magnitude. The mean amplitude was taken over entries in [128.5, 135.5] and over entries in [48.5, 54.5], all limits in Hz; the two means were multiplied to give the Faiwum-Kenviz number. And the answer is 18.8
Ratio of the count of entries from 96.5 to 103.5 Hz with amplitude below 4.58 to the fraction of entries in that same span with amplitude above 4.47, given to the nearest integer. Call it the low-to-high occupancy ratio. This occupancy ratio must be 49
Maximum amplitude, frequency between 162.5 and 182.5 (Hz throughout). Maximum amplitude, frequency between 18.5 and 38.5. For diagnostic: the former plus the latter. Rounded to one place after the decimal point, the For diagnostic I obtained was 10.1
